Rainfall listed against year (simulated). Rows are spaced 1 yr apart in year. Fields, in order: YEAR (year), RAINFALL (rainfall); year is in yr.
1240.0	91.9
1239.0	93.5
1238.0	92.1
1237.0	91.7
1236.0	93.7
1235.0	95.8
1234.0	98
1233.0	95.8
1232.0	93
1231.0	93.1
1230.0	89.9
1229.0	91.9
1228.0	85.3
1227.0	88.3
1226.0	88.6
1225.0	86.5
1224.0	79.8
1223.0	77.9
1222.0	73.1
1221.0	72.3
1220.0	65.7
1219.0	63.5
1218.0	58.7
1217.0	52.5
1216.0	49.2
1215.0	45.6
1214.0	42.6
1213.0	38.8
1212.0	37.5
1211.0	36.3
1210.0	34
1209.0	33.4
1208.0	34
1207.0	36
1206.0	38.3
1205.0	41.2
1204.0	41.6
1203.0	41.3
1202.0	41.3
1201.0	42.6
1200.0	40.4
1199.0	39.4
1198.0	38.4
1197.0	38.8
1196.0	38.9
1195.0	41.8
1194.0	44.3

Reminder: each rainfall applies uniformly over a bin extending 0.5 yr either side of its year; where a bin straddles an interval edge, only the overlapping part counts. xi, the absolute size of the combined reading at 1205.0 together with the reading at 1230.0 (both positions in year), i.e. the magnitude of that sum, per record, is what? 131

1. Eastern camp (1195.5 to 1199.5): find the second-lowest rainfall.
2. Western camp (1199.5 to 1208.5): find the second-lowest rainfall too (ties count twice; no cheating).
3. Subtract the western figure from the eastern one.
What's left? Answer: 3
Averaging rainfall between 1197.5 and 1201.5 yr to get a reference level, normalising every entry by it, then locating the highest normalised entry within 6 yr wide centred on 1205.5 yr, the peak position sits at 1204.0 yr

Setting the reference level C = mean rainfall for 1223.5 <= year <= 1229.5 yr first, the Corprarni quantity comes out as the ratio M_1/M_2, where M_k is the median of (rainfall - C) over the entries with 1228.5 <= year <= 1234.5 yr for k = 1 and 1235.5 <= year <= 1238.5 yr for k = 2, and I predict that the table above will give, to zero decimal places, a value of 1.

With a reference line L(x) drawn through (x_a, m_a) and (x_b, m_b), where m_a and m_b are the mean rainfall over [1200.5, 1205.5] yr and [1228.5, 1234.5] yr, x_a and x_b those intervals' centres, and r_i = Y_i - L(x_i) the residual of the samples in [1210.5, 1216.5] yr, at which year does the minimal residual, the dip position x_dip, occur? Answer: 1213.0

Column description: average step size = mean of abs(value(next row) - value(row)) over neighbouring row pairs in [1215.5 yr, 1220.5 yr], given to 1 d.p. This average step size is 4.1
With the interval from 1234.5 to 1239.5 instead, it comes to 1.5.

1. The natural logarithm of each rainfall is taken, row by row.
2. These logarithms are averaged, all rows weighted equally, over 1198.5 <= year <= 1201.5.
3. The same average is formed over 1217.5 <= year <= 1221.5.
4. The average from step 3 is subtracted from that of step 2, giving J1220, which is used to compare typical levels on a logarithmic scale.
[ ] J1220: -0.46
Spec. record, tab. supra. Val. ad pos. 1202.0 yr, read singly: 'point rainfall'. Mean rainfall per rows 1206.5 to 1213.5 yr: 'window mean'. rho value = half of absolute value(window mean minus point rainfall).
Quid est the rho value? 3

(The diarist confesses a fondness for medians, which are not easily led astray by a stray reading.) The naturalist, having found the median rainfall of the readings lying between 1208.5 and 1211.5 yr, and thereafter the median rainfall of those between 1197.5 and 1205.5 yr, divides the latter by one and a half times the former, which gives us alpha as 0.8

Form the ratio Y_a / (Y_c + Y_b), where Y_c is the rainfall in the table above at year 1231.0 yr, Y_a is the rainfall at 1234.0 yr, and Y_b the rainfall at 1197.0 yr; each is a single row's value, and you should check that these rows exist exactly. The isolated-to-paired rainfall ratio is 0.74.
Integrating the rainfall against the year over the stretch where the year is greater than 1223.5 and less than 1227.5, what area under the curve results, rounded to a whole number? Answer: 343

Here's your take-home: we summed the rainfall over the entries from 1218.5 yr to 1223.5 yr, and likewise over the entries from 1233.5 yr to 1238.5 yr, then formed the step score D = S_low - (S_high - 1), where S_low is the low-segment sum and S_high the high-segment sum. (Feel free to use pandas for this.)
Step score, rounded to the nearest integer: -118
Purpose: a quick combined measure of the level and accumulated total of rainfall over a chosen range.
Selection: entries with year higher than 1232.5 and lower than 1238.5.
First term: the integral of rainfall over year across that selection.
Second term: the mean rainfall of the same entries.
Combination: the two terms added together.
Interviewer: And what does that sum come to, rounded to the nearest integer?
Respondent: 662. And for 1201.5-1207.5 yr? 280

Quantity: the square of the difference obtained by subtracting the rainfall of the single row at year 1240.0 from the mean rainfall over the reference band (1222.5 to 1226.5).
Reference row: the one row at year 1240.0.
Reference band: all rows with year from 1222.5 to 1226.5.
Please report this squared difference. 76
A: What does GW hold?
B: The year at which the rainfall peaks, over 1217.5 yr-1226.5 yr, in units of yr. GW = 1226.0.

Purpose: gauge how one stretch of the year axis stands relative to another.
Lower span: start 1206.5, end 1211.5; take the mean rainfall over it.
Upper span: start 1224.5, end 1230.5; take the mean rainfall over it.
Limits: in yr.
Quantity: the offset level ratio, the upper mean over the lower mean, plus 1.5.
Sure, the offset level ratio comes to 4.0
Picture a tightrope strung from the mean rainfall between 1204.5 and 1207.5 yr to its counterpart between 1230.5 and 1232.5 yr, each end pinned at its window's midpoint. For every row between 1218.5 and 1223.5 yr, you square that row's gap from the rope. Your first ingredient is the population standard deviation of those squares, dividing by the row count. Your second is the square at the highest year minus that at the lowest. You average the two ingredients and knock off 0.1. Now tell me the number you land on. 2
